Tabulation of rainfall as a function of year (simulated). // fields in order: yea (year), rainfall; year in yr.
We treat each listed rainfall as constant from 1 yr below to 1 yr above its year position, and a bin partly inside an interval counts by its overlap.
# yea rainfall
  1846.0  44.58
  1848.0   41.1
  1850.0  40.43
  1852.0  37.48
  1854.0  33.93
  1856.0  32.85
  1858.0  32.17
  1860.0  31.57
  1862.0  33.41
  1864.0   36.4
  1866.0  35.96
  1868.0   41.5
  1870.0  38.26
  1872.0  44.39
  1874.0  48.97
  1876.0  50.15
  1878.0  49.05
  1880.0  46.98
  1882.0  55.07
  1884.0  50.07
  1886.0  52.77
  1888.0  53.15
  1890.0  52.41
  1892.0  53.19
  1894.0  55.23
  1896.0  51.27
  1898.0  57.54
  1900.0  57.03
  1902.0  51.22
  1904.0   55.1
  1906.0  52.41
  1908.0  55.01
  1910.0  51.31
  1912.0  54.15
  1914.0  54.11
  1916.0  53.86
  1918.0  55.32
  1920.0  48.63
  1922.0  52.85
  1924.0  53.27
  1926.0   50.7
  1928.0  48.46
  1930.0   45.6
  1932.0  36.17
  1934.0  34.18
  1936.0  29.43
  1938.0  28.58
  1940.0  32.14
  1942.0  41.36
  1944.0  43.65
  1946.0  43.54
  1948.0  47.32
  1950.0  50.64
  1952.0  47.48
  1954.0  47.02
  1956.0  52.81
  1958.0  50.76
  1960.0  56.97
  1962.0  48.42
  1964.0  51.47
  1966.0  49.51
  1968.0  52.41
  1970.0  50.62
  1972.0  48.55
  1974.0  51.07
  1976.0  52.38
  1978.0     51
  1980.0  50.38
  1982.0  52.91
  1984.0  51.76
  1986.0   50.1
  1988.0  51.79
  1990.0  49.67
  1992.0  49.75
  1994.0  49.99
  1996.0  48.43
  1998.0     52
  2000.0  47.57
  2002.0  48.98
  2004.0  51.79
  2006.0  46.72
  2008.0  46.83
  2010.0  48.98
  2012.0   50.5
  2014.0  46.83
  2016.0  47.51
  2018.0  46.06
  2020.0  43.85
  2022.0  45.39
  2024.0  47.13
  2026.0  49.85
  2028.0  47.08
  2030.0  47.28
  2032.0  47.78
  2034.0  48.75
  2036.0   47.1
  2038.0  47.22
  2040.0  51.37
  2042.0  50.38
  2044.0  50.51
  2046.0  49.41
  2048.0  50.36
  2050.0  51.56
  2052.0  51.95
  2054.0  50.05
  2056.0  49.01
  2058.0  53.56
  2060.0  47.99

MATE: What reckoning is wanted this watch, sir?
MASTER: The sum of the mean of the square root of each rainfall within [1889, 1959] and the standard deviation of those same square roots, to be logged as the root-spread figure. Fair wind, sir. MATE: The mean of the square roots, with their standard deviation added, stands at 7.5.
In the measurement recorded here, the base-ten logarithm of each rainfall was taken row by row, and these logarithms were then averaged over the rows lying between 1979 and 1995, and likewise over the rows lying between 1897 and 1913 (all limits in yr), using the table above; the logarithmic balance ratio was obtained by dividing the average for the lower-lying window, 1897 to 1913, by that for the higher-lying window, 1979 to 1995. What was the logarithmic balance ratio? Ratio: 1.02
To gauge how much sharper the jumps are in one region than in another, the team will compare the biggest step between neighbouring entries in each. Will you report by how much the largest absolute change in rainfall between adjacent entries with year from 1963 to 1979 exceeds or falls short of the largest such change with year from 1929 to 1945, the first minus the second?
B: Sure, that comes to -6.5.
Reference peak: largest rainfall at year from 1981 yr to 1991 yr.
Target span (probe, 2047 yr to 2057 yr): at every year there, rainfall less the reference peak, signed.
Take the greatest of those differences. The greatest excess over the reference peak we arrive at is -1.0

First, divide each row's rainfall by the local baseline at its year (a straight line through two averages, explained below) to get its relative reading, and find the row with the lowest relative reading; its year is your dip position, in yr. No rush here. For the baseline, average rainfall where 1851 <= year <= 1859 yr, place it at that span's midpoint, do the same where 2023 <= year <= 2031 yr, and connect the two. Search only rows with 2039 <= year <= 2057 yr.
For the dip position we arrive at 2056.0 yr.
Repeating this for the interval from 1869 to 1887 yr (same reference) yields 1870.0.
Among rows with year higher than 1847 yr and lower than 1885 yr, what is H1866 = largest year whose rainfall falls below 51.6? 1884.0 yr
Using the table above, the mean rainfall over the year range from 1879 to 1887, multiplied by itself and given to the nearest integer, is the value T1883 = 2624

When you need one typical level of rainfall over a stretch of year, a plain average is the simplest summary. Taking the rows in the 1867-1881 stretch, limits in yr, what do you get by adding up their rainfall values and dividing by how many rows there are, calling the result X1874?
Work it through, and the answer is 46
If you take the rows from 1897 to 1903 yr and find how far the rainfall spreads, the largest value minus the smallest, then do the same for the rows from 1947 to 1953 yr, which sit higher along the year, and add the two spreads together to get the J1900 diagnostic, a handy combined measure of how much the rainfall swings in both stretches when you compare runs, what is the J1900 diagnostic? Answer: 9.6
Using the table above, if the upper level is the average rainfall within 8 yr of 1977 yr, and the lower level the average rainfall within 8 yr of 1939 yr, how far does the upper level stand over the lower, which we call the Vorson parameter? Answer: 15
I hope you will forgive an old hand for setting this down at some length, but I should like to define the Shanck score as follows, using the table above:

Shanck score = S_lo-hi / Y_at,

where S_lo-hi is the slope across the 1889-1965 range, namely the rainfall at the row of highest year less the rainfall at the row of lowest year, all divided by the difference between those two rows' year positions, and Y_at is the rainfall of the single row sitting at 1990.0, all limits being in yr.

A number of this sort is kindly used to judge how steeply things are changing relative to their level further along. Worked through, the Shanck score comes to 0.000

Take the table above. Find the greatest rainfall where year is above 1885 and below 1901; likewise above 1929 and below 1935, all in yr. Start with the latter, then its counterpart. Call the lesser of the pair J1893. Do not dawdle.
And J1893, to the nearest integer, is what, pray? 46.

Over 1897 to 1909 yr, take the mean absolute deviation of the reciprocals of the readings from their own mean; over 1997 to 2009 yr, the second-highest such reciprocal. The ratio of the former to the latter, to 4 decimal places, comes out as 0.0310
